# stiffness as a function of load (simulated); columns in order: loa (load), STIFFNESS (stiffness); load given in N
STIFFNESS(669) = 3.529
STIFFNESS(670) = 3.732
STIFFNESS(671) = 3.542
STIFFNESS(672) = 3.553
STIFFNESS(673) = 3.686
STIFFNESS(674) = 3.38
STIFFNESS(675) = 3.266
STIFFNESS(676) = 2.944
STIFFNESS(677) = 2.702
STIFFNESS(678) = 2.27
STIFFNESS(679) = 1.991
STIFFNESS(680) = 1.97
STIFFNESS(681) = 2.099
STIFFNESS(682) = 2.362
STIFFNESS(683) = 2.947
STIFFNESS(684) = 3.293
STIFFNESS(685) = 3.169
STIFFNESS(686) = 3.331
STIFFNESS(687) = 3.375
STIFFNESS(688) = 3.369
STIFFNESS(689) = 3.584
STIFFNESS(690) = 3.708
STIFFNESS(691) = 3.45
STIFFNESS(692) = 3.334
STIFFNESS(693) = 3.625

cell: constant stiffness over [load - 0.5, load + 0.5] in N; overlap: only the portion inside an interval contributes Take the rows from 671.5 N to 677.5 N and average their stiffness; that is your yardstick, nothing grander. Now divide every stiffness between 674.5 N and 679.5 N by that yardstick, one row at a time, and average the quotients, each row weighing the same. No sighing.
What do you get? 0.81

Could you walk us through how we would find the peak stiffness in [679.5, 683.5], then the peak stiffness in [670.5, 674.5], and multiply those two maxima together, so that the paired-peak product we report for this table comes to 10.9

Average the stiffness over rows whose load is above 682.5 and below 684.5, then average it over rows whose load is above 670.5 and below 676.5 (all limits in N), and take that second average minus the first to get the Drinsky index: 0.3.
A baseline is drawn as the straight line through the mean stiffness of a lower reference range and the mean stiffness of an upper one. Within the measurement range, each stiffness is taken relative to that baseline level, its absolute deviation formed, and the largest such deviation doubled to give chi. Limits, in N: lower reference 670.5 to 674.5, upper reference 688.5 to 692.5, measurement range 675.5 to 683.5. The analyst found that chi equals 3.12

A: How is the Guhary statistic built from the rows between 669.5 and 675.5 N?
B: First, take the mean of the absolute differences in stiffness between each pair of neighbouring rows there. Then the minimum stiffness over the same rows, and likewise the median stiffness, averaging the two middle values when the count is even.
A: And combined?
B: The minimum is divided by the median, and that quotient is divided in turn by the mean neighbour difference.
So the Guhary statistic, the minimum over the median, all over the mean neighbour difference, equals 6.1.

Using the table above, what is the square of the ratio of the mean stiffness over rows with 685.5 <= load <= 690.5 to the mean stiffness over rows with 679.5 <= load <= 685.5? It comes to 1.7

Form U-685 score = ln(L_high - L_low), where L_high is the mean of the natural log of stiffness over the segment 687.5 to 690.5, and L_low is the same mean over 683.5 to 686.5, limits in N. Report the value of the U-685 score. -2.5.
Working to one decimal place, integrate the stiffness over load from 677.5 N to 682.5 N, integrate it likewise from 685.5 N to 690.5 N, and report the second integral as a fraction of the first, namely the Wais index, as 1.6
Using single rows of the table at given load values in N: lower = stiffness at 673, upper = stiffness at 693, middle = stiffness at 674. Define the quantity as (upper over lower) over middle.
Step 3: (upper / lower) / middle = 0.29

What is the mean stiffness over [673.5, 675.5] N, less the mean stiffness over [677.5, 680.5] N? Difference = 1.2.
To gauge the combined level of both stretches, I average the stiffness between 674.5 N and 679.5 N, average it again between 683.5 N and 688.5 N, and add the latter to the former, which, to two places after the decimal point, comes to 5.94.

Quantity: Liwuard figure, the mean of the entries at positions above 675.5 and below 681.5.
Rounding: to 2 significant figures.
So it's 2.3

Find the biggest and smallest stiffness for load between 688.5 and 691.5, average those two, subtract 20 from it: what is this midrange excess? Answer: -16.4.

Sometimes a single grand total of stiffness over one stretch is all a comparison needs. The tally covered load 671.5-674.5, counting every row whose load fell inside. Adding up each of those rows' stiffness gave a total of 10.6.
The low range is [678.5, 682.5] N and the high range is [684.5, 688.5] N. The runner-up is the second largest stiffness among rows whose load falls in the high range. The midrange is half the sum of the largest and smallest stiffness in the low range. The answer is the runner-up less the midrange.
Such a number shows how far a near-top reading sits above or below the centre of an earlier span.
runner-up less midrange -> 1.2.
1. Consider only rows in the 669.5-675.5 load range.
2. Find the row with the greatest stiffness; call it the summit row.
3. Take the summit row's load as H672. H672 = 670 N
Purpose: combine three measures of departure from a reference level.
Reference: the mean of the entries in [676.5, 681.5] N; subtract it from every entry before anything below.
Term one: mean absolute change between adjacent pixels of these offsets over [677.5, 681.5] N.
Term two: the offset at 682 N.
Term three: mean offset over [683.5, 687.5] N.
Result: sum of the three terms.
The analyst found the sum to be 1.4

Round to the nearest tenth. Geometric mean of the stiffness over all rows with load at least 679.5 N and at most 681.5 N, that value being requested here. 2.0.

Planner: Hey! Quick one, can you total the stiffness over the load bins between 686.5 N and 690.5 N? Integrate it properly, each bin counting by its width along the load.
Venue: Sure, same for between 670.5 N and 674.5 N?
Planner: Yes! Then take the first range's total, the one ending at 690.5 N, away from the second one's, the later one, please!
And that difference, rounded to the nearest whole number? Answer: 0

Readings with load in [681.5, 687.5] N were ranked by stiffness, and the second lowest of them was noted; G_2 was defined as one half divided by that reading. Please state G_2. 0.17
